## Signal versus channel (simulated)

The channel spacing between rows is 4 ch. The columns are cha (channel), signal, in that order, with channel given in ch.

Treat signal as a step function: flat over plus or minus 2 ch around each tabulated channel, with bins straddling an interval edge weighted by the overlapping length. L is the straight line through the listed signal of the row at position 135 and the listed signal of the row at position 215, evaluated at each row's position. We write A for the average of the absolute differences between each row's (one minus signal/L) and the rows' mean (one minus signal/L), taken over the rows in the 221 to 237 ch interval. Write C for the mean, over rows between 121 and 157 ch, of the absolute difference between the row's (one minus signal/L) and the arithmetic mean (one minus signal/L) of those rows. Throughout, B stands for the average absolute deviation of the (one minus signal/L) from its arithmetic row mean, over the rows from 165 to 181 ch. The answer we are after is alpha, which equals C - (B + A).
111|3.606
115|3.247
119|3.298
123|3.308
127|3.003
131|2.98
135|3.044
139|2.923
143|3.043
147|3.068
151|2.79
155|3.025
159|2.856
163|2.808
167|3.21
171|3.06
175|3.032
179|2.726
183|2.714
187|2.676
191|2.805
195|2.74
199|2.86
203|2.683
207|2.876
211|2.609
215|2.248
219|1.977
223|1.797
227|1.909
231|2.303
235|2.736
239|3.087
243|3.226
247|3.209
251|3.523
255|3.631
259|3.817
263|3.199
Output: -0.18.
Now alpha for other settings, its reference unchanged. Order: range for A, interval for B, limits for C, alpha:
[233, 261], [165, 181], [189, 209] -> -0.21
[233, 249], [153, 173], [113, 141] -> -0.14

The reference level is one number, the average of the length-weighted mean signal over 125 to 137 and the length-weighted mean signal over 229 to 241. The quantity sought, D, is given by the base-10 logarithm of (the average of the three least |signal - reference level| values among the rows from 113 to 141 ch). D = -0.96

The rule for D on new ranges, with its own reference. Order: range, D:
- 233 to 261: -0.63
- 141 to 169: -1.39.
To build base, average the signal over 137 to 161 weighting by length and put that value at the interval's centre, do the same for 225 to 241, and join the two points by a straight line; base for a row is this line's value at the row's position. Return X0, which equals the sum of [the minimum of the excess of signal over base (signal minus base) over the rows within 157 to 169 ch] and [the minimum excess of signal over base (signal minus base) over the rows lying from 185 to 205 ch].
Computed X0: -0.14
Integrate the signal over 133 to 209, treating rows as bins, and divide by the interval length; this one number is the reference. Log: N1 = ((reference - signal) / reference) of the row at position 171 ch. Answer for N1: -0.058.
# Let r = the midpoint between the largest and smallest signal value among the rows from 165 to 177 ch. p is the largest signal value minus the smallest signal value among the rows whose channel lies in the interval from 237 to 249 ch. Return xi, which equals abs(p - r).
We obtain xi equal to 3.0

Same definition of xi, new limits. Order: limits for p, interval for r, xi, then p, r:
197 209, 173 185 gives 2.7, 0.2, 2.9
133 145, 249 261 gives 3.5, 0.1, 3.7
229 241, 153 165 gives 2.1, 0.8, 2.9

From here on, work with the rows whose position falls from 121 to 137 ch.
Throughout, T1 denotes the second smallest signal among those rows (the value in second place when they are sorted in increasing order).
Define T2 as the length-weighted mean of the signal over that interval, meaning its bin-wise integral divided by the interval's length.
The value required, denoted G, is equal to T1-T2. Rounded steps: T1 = 3.003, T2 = 3.08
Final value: -0.08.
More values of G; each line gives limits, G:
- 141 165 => -0.12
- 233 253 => -0.07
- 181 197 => -0.02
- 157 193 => -0.16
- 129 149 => -0.03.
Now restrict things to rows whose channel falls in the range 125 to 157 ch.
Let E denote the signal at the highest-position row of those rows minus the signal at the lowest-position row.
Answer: 0.0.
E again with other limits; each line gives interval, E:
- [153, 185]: -0.3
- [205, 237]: -0.1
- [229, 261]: 1.5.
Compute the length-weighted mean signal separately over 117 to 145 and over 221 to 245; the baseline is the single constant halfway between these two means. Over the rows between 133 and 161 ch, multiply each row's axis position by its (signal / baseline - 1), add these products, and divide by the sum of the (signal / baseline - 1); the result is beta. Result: 144.9 ch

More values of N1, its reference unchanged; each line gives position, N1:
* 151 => 0.035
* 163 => 0.029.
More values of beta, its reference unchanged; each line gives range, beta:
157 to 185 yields 167.3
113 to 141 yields 123.7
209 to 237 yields 222.6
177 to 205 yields 188.6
